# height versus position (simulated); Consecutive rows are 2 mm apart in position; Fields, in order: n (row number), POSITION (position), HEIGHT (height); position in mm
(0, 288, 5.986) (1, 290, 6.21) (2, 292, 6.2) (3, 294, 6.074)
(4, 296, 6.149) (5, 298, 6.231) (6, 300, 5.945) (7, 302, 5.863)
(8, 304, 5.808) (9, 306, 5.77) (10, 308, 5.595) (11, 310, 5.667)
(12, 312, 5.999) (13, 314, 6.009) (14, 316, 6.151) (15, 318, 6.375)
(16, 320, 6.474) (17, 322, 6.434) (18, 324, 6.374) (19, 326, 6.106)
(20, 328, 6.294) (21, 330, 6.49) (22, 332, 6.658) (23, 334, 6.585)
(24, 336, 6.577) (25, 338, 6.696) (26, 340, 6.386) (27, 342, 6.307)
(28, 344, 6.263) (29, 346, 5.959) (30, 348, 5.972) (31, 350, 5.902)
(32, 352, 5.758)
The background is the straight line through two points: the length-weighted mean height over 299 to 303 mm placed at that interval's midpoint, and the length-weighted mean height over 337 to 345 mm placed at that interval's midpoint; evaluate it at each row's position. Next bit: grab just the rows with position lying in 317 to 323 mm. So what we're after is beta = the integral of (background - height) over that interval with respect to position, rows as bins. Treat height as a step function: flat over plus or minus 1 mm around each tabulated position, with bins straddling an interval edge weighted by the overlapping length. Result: -1.7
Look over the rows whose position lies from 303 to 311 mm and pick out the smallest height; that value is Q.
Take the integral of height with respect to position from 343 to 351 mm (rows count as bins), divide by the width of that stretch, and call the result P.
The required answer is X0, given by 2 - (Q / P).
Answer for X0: 1.07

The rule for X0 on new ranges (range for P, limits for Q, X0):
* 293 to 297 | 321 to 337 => 1.00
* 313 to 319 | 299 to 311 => 1.09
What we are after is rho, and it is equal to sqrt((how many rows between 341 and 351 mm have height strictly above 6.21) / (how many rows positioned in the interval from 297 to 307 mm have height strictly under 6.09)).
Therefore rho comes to 0.7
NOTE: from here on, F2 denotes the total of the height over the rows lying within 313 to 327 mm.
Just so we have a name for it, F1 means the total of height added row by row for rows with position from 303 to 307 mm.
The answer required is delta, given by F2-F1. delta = 32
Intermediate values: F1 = 12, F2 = 44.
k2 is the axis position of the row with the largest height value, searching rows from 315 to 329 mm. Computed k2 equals 320 mm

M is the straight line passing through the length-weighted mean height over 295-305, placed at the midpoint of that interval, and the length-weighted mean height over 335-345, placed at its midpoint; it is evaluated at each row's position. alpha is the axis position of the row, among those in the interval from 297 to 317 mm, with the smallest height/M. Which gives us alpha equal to 308 mm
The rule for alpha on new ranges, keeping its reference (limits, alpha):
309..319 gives 310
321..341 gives 326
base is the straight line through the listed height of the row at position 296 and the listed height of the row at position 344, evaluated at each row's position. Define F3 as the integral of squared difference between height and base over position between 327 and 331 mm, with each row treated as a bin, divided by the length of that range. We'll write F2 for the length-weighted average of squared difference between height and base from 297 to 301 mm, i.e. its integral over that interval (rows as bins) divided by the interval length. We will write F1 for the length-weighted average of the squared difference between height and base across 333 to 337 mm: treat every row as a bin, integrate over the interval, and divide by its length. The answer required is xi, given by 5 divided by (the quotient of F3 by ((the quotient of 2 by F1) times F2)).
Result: 62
